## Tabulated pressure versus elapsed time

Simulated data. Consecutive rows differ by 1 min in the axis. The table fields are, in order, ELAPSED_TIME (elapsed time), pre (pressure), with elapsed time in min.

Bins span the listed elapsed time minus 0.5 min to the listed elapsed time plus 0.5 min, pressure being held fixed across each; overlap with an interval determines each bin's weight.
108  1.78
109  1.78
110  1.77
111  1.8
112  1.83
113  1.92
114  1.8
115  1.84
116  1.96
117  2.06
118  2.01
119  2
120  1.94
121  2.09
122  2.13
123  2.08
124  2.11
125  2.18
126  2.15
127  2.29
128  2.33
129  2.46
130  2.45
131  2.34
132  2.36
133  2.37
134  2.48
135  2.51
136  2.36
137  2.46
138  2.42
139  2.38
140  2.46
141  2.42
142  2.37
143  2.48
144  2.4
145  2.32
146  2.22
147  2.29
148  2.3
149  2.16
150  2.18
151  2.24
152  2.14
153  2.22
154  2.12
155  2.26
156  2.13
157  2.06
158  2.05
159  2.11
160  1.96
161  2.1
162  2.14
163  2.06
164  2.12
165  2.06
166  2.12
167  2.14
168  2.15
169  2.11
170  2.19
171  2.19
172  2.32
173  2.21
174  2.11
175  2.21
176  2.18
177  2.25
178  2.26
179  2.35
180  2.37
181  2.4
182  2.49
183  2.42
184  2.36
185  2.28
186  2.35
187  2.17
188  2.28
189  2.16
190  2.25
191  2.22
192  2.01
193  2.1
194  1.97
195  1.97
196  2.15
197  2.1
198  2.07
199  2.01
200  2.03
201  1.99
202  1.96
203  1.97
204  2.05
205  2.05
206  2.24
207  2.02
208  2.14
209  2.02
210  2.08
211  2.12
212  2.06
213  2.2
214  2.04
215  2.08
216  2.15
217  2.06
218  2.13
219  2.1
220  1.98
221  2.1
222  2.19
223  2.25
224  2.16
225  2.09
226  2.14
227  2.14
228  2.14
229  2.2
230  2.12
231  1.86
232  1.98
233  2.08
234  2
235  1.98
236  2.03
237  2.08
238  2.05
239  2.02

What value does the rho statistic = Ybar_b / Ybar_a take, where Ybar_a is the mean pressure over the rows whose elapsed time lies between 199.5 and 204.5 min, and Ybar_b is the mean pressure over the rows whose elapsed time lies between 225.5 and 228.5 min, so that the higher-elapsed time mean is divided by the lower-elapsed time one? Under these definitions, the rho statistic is 1.07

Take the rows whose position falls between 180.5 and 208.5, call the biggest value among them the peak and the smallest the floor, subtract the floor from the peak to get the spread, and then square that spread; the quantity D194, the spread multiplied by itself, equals 0.28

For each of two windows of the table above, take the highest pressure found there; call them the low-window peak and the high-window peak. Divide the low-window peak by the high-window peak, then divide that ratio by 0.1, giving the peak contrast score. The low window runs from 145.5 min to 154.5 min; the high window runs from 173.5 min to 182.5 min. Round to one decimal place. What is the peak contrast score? 9.2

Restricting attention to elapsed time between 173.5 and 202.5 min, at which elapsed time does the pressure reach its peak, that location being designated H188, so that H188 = 182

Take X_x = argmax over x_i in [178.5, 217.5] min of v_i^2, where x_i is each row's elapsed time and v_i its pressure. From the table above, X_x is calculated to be 182 min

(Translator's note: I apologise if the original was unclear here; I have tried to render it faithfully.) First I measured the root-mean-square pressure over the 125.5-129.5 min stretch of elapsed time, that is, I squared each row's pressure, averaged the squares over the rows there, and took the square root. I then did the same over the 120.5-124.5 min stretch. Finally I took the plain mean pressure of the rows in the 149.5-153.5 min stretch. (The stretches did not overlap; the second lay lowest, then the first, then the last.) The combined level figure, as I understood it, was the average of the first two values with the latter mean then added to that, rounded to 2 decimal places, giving 4.40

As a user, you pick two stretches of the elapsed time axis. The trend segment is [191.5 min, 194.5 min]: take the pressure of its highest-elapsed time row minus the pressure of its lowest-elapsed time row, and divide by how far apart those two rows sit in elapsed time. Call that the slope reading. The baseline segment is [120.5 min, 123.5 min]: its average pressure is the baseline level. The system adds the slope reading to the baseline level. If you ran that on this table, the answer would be 2.1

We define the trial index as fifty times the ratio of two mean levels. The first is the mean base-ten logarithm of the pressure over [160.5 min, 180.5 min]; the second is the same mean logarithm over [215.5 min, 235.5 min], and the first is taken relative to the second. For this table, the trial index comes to 52.9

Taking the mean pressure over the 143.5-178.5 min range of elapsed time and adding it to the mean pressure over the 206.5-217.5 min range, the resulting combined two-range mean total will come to 4.26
